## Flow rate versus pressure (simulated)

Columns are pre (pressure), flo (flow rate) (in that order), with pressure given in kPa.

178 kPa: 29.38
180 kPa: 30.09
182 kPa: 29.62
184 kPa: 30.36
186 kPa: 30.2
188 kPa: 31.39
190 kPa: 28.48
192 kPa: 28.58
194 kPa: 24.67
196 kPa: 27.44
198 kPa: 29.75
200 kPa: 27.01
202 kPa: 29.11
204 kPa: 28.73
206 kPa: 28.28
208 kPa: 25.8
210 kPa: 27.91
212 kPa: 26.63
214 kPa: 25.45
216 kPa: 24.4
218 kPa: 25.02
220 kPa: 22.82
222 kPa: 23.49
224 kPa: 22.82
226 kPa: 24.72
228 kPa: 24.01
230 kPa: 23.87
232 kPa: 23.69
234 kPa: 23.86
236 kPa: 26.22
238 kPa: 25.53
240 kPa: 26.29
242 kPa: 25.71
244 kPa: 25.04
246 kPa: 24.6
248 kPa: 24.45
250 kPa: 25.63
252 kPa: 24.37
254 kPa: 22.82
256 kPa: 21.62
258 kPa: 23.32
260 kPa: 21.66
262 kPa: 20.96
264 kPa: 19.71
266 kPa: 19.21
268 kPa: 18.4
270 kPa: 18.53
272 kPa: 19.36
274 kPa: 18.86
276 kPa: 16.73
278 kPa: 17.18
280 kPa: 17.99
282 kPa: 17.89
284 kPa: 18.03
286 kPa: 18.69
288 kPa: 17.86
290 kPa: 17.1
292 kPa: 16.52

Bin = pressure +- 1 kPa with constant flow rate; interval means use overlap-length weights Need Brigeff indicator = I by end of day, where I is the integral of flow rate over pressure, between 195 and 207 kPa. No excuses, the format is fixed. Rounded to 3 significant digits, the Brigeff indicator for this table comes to 341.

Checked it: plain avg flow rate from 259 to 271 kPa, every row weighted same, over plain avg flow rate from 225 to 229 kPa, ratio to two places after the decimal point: 0.81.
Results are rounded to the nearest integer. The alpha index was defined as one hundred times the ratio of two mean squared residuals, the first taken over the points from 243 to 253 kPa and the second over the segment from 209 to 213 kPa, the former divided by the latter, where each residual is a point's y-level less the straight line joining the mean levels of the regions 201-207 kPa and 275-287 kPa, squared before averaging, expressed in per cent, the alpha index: 1350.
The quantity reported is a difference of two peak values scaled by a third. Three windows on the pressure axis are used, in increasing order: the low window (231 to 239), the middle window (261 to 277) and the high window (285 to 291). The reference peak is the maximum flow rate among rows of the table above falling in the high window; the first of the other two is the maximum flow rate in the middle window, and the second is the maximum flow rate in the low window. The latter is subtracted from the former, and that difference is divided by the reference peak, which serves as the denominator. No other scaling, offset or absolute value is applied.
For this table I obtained -0.28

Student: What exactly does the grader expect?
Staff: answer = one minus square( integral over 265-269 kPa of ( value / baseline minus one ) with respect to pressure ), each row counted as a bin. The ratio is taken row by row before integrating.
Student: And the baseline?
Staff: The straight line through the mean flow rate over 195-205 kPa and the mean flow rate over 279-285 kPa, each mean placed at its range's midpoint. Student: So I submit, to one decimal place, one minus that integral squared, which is 1.0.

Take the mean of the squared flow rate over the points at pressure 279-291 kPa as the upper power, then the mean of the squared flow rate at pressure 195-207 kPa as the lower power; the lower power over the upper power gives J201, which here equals 2.5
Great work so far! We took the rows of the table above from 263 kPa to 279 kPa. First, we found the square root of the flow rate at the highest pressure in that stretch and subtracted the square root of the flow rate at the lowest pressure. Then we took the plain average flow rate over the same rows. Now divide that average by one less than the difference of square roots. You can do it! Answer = -14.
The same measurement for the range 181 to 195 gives -20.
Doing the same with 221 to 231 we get -25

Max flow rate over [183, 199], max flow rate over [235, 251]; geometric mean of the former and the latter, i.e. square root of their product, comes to 28.7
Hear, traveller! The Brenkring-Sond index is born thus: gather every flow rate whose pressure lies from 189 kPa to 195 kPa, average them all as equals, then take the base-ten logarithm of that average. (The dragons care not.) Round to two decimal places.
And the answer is 1.44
